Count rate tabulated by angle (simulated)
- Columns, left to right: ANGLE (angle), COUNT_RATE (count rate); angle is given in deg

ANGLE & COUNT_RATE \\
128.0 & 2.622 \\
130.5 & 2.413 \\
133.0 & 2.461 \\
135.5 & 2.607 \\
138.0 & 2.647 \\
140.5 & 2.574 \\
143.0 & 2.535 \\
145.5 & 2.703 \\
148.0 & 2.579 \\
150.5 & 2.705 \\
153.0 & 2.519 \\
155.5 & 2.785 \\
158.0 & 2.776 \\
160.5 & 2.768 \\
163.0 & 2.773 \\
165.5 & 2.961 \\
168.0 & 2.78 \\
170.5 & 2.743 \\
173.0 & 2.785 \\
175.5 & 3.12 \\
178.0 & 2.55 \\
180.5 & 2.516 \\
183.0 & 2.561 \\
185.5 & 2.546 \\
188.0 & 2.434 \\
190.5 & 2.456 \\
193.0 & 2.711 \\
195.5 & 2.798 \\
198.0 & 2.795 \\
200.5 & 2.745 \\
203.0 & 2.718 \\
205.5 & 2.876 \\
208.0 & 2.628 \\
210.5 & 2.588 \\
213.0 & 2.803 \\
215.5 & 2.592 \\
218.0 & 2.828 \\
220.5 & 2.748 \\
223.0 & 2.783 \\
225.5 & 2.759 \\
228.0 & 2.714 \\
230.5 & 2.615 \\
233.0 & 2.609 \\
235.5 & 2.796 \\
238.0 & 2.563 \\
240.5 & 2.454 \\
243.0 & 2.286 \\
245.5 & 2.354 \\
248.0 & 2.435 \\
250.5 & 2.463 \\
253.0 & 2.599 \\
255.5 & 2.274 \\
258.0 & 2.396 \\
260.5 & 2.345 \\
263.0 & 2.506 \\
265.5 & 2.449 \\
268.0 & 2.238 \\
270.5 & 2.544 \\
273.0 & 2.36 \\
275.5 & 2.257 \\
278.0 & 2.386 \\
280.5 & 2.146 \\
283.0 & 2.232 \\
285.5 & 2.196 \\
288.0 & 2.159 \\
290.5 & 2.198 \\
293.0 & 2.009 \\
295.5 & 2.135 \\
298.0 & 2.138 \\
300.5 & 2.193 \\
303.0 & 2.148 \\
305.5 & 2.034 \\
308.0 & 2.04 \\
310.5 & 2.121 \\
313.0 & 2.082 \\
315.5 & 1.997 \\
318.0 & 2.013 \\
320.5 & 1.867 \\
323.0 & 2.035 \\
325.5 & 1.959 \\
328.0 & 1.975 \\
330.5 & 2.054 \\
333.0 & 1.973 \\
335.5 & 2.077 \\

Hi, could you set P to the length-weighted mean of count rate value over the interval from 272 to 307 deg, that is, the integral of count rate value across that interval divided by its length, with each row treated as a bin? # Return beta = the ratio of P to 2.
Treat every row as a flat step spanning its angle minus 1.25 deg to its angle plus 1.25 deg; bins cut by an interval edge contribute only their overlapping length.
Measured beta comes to 1.09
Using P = 2.2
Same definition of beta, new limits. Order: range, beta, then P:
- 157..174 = 1.40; 2.8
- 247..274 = 1.21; 2.4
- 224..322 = 1.16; 2.3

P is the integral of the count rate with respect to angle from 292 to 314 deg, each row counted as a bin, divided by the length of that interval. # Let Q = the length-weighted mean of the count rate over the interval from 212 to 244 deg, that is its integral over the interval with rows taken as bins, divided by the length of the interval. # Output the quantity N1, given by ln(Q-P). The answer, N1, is -0.58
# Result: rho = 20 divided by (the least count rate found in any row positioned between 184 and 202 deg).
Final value 8.2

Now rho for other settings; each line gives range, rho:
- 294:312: 9.8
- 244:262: 8.8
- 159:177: 7.3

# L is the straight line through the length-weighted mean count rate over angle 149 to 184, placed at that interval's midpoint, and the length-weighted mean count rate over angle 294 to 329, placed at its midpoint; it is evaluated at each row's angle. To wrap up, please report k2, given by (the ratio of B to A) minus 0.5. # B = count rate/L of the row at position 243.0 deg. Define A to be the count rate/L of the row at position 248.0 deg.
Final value 0.43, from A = 1.03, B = 0.96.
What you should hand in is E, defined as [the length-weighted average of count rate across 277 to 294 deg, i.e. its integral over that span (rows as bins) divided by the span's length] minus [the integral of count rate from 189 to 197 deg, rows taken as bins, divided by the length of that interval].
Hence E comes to -0.5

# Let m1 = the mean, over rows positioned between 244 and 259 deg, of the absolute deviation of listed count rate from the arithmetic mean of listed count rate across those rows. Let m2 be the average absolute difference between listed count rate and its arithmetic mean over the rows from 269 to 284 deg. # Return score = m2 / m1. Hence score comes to 1.38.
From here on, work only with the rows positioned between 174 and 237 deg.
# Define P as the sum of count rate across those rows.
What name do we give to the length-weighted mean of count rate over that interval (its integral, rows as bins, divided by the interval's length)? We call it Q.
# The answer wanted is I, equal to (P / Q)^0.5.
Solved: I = 5.0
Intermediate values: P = 67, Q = 2.69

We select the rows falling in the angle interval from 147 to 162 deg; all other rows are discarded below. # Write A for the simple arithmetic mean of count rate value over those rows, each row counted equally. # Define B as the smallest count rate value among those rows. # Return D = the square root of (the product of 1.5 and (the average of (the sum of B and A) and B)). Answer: 2.41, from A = 2.69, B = 2.519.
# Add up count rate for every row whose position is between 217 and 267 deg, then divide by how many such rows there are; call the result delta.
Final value 2.55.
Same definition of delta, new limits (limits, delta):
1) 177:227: 2.67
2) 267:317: 2.18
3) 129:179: 2.69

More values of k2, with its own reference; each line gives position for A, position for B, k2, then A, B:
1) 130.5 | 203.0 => 0.78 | 0.83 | 1.06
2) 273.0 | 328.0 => 0.45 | 1.06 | 1.00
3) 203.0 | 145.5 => 0.40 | 1.06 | 0.95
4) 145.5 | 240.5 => 0.58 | 0.95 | 1.03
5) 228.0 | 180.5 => 0.35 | 1.11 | 0.94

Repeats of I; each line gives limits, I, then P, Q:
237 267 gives 3.5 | 29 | 2.42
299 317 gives 2.6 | 15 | 2.09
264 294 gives 3.5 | 27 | 2.27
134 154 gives 2.8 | 21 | 2.61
